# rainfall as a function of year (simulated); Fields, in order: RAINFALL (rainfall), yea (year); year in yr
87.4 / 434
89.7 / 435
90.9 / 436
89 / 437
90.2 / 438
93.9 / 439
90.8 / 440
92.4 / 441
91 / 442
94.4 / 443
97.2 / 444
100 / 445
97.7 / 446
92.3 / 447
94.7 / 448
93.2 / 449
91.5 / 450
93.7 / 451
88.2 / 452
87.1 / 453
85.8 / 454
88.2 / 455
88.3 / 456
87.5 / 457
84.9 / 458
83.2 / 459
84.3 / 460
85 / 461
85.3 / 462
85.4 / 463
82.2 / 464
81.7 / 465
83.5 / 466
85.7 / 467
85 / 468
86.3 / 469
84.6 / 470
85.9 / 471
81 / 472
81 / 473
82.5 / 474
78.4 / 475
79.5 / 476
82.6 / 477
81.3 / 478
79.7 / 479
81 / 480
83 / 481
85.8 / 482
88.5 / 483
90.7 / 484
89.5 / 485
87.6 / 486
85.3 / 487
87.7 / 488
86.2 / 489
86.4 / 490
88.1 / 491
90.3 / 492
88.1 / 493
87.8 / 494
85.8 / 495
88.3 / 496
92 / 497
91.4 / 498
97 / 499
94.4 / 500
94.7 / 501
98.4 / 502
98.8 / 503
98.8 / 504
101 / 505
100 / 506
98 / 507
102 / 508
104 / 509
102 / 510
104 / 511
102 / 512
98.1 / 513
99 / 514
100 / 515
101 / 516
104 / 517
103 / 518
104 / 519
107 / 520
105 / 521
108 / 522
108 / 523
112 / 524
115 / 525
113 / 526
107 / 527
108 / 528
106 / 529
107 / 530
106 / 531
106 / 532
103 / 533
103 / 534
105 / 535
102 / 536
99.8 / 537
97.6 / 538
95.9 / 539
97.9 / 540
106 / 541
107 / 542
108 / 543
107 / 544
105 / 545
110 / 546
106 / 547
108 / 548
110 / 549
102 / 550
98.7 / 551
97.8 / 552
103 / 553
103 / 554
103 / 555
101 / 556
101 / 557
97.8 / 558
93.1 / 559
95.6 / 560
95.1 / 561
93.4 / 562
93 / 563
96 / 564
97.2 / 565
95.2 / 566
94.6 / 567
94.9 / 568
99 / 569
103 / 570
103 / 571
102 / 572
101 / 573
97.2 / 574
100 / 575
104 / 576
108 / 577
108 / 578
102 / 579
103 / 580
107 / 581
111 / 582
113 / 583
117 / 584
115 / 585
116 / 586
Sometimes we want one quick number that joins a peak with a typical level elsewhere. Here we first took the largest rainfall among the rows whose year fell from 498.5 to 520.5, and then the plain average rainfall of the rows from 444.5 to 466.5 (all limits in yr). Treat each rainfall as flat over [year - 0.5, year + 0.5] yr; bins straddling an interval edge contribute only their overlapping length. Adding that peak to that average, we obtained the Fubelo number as 195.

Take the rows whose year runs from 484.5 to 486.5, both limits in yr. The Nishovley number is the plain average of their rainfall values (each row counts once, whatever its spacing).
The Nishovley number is 89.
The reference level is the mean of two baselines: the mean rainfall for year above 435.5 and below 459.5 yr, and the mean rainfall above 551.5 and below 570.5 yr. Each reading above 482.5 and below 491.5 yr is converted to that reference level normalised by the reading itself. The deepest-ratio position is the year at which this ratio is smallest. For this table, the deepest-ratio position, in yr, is 484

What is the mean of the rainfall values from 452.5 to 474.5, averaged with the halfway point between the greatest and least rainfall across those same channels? 85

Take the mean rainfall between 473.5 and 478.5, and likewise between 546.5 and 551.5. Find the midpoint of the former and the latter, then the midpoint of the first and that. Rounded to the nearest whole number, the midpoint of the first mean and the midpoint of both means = 87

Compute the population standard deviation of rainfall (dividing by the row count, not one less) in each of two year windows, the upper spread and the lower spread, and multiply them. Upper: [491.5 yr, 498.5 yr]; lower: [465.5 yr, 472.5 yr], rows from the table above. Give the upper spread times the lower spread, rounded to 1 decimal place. 3.5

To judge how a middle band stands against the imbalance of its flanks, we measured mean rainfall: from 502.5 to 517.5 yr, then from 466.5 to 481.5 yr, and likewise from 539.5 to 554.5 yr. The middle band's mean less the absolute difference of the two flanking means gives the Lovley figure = 78.7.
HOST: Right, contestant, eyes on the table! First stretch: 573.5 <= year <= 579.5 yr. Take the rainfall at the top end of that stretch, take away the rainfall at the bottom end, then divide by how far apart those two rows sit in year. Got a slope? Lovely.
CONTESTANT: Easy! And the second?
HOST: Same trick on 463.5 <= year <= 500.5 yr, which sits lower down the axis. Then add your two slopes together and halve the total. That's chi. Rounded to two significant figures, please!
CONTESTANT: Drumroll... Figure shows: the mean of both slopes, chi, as 0.65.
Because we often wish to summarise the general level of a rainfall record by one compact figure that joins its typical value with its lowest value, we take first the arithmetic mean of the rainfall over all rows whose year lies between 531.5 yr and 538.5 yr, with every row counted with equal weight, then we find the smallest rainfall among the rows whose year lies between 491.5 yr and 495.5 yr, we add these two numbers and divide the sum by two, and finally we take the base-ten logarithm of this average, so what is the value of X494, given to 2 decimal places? 1.97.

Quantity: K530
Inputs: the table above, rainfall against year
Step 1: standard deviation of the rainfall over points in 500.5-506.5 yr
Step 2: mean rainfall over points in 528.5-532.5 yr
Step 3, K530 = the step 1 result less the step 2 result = -104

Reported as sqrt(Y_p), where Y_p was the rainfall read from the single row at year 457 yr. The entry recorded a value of 9.4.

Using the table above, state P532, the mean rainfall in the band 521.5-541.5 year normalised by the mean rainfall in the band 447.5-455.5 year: 1.17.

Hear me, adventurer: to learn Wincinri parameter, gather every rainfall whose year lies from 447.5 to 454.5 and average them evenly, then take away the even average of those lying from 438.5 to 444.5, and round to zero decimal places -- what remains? -3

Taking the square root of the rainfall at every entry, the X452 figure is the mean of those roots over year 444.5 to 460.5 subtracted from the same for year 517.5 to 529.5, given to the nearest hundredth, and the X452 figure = 0.91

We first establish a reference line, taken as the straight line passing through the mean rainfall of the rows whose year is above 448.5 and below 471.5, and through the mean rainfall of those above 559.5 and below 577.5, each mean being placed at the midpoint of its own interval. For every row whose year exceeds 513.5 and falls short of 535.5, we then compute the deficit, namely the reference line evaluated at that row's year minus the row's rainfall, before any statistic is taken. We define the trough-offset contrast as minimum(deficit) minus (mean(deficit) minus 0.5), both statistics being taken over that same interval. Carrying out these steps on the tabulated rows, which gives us -8.5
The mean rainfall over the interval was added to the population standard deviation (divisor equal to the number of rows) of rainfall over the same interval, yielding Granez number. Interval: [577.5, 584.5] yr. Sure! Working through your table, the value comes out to 114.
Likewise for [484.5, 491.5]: 89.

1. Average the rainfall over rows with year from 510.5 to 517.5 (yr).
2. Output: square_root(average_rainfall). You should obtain 10.1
